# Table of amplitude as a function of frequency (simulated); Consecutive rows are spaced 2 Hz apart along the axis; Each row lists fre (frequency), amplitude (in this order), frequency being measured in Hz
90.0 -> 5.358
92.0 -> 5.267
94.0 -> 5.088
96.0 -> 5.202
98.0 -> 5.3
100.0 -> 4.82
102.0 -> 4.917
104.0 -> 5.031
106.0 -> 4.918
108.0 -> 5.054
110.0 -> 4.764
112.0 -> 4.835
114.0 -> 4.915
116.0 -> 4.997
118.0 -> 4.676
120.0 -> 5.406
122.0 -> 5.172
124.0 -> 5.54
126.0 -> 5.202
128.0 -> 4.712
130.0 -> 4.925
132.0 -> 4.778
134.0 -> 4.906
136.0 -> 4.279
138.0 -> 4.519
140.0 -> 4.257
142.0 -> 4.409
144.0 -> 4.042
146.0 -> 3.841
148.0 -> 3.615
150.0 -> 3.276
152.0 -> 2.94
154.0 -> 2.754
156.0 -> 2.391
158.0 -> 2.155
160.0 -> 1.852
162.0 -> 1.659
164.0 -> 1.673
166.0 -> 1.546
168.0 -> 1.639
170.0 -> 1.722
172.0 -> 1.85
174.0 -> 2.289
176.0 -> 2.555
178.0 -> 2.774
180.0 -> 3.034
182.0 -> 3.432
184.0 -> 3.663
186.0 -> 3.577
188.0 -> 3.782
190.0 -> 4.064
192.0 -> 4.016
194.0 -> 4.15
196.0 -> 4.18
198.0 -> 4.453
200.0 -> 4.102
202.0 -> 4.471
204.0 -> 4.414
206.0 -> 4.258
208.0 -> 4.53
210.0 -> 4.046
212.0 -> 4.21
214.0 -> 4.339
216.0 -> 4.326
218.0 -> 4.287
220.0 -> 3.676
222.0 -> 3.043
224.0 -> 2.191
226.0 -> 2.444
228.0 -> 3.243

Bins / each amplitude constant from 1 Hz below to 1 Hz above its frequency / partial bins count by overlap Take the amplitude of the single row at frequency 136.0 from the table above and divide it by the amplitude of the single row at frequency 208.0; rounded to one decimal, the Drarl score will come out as 0.9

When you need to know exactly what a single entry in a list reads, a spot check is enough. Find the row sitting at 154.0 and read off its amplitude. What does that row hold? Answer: 2.754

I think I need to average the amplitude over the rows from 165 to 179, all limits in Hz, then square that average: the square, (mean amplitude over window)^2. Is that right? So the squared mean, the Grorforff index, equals 4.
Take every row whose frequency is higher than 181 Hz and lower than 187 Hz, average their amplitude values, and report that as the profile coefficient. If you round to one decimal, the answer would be 3.6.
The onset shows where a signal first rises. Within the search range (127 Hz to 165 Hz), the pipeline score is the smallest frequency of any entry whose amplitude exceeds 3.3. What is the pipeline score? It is 128.0 Hz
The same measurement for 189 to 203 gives 190.0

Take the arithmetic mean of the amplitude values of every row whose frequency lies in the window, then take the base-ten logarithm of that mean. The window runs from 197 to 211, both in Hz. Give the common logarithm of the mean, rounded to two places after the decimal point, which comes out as 0.64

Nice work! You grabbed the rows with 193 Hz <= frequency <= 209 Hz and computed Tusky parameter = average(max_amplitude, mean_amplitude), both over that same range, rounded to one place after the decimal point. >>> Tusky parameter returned 4.4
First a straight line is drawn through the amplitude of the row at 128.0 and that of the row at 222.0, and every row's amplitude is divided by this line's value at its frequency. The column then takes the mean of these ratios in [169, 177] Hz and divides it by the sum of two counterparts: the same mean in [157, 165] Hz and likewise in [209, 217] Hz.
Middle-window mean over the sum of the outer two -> 0.31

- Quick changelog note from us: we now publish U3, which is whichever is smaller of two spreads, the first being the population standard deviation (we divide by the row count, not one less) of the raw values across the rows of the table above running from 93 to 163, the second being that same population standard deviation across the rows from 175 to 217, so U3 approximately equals 0.5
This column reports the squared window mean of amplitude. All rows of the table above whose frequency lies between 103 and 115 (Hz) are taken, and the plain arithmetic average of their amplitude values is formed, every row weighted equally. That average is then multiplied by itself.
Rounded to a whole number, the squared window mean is 24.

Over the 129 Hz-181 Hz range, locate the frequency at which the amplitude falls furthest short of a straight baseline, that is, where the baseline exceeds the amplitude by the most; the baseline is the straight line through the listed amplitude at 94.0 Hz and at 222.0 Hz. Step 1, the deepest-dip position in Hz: 166.0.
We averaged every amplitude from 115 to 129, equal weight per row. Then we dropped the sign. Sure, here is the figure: 5.1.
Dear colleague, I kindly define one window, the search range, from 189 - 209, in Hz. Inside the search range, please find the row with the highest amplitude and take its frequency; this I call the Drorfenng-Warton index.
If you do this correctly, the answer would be 208.0 Hz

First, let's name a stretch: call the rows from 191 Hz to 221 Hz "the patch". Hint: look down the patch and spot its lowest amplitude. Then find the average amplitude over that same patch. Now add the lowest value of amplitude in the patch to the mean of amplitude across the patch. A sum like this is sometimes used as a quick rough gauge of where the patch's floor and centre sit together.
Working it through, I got 7.9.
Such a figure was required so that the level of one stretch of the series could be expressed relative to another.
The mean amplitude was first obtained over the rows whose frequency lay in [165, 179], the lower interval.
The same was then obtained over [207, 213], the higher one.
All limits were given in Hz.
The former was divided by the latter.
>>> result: 0.48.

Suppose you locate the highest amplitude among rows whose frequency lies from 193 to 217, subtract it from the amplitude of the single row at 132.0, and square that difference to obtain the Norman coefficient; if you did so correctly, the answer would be 0.06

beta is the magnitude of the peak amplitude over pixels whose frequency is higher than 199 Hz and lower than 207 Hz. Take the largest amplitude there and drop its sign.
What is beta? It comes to 4.47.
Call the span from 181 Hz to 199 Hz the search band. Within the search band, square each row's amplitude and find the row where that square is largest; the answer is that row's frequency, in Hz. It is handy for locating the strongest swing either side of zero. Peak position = 198.0 Hz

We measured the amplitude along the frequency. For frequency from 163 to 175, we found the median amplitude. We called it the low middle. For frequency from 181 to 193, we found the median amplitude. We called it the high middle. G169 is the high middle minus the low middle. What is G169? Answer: 2.0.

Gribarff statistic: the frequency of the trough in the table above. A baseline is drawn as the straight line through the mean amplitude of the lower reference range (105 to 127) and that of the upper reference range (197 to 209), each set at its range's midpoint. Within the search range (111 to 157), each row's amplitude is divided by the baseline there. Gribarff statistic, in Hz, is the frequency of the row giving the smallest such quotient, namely 156.0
